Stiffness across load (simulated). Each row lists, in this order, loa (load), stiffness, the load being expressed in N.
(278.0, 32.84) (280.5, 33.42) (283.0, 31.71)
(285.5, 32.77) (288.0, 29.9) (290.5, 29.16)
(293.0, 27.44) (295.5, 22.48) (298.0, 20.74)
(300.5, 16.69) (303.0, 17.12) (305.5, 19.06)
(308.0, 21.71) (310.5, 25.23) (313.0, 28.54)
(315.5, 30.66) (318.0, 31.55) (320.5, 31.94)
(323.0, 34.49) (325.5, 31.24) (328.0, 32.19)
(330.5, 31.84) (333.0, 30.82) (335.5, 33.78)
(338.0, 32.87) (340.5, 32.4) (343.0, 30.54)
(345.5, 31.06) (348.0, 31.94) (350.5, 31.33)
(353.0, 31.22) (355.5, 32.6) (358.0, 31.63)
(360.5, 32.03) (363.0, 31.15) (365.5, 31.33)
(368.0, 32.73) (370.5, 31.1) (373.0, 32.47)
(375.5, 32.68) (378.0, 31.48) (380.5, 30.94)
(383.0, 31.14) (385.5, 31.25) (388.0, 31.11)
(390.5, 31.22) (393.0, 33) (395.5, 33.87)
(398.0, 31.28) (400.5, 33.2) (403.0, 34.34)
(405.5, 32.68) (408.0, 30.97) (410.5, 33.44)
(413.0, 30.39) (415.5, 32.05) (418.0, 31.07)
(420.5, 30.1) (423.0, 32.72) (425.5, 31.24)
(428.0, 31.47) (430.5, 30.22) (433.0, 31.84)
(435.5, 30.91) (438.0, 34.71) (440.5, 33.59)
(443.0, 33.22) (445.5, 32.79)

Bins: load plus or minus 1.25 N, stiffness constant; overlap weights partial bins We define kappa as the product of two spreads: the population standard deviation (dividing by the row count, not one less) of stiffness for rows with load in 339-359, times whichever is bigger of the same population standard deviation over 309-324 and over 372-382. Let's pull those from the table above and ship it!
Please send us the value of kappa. 1.9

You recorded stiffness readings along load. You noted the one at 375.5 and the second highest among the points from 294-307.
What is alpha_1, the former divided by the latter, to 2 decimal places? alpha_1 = 1.58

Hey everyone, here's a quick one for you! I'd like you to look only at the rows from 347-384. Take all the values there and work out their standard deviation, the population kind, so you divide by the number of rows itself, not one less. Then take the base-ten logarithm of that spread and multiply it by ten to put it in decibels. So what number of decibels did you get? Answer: -2.1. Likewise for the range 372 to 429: 0.5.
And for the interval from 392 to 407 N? -0.1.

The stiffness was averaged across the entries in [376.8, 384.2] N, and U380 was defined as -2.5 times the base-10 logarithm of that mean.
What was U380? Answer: -3.735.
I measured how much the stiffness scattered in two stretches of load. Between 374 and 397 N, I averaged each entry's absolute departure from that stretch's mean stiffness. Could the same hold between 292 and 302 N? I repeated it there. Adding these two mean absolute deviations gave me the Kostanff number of 4.0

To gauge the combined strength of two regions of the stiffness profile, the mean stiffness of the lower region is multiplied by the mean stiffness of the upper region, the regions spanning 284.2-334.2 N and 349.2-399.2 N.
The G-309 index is 867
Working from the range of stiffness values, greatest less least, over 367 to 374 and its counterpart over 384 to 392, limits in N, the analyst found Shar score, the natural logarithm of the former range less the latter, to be 0.4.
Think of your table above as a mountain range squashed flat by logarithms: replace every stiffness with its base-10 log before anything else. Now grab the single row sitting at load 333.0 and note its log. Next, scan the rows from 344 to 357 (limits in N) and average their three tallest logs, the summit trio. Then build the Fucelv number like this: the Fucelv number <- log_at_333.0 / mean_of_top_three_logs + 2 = 2.99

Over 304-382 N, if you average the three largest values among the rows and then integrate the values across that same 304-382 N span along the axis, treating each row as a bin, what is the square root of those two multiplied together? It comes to 284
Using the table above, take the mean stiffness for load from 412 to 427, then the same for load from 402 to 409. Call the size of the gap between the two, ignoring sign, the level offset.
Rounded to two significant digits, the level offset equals 1.4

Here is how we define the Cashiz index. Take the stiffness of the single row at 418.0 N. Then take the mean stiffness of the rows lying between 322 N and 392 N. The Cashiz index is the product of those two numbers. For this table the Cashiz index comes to 988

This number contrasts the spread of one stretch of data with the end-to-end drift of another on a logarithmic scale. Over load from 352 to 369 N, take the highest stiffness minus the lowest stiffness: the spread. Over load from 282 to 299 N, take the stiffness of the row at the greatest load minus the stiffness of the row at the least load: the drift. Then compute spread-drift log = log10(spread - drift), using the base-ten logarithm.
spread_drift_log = 1.1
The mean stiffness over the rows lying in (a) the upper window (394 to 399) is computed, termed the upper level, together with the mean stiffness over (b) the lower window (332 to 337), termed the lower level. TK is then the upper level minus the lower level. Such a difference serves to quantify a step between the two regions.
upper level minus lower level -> 0.3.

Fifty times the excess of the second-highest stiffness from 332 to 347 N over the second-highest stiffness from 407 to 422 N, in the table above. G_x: 41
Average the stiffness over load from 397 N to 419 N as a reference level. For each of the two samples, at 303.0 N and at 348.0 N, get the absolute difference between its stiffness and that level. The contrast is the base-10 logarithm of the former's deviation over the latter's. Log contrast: 1.8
